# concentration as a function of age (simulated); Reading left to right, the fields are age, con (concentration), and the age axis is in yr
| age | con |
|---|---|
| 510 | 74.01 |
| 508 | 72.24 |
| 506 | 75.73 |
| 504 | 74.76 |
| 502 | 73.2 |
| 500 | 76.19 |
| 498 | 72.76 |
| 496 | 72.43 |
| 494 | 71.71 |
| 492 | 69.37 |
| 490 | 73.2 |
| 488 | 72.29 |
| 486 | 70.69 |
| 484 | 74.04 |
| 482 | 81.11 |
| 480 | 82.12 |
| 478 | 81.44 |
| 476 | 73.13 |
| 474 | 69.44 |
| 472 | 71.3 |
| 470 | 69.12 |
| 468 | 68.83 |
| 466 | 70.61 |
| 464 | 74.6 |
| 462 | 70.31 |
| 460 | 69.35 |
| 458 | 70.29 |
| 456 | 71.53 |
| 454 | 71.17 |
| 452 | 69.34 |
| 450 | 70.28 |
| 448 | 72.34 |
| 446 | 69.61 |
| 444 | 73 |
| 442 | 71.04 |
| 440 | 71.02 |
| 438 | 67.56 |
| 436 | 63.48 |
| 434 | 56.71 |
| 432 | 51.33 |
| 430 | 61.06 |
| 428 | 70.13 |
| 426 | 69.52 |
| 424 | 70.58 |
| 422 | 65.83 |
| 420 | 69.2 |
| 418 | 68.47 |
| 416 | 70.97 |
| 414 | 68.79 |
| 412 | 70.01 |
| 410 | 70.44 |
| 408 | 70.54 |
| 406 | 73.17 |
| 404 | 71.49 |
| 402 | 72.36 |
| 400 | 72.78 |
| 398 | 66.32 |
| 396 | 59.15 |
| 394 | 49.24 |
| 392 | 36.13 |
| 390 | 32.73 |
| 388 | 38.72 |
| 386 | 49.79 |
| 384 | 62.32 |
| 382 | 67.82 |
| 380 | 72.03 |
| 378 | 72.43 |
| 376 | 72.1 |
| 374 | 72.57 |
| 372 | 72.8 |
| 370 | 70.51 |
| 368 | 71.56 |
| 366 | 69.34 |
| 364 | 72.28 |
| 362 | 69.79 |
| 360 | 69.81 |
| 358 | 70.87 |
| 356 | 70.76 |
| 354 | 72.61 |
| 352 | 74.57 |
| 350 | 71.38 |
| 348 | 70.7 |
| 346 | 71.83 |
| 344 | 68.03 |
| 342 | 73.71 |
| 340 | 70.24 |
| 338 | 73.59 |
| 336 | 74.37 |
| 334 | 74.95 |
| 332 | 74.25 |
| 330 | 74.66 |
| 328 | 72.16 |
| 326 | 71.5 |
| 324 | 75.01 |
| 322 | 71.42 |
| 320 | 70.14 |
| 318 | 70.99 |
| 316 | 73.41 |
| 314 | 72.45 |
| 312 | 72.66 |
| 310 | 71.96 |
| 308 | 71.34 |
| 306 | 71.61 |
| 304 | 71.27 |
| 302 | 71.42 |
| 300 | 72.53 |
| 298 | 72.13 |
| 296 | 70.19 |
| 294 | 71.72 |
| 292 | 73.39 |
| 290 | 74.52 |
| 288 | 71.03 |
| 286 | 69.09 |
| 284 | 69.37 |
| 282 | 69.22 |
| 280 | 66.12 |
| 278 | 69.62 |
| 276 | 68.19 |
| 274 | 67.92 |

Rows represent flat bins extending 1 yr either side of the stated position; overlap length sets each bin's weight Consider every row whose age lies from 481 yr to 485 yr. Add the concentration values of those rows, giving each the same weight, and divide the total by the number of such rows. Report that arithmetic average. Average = 77.6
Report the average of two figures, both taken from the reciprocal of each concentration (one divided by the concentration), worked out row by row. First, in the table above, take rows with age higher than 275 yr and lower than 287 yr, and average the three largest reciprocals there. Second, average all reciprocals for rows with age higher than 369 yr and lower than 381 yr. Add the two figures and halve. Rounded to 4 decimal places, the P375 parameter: 0.0143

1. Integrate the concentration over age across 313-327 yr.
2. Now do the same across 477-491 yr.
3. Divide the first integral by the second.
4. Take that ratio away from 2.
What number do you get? 1.06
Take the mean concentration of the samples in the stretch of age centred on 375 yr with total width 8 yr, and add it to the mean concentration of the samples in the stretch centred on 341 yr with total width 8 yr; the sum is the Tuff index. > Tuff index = 144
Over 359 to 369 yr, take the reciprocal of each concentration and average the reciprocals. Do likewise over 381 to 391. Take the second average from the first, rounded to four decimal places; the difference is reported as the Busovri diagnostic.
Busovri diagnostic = -0.0073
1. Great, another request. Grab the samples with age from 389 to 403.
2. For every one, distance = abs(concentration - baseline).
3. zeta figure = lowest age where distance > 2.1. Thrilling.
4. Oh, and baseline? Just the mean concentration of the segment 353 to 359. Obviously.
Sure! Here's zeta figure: 390 yr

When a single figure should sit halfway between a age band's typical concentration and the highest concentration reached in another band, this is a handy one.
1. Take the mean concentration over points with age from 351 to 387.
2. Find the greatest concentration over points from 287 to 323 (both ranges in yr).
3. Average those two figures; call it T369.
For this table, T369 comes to 72.1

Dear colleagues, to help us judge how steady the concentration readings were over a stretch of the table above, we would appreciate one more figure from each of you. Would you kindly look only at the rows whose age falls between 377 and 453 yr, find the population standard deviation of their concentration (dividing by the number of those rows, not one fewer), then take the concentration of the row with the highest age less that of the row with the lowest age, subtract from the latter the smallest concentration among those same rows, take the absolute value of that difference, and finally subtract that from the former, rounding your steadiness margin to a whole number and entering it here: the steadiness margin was -25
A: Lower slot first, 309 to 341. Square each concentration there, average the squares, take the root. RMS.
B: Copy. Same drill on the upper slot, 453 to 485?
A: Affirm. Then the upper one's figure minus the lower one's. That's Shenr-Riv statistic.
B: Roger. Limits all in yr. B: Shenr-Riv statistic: 0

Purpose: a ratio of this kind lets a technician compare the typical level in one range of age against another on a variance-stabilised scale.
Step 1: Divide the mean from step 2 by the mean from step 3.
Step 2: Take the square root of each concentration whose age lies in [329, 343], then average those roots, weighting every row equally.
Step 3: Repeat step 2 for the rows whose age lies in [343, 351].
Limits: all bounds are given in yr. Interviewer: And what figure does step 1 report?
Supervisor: 1.02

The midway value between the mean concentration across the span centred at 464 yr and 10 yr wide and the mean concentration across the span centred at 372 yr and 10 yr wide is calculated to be 71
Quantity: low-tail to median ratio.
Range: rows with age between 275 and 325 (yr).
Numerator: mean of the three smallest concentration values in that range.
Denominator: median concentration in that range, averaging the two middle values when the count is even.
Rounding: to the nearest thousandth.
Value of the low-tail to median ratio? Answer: 0.949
